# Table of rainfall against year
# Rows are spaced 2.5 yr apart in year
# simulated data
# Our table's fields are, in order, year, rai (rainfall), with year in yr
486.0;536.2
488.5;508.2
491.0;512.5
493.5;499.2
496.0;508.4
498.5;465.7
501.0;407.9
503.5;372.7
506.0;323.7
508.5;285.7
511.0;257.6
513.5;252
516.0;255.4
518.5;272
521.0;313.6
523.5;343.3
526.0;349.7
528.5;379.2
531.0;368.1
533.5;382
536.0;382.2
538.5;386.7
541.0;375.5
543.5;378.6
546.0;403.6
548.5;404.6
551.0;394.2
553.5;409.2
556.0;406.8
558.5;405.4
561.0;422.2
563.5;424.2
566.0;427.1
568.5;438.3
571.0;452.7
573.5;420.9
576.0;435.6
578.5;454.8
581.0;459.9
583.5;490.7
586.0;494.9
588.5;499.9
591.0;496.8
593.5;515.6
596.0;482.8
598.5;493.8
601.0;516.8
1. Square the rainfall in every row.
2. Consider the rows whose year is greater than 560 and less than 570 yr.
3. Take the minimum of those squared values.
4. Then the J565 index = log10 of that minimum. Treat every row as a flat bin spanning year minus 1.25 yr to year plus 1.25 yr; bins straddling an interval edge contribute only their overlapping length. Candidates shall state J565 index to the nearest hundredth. 5.25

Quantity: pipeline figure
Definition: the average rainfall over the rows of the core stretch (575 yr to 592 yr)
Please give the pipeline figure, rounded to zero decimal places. 476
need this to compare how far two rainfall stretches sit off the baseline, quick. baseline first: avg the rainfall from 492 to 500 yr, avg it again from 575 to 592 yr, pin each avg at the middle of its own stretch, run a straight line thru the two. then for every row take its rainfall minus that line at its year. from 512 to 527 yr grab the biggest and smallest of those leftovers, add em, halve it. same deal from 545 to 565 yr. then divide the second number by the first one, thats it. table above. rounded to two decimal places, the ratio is 0.38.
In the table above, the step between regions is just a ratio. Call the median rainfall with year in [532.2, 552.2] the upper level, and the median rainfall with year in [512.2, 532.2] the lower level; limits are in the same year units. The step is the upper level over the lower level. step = 1.17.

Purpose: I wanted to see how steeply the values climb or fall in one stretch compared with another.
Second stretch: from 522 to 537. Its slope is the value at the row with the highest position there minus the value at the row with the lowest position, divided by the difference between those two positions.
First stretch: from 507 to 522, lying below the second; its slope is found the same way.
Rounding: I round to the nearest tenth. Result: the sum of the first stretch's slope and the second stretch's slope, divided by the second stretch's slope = 1.7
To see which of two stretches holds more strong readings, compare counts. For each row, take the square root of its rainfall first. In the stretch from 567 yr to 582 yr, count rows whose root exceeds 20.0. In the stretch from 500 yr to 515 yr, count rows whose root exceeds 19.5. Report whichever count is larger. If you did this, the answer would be 6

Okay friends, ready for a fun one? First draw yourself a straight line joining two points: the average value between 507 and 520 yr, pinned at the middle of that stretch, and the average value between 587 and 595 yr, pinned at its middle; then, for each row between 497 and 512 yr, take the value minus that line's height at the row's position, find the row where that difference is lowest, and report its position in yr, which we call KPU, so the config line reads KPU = 511.0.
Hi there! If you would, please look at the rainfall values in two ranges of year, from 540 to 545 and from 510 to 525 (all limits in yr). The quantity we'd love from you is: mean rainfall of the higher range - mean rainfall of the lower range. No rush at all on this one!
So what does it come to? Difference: 95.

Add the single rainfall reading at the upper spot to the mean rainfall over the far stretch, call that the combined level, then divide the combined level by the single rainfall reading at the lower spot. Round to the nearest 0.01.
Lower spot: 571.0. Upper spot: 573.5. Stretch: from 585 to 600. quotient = 2.03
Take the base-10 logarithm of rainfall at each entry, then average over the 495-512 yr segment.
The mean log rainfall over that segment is 2.56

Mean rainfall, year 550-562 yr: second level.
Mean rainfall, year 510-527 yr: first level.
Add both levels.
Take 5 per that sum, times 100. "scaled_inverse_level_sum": 0.715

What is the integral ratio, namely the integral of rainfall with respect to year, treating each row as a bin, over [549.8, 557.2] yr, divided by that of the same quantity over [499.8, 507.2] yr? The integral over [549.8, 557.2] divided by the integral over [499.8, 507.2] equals 1.10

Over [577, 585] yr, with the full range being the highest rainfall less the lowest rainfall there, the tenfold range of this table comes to 359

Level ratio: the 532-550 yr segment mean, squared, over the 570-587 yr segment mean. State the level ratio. 328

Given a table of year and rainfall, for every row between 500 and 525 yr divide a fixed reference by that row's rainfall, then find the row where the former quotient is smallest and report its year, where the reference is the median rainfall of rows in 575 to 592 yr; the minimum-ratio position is 501.0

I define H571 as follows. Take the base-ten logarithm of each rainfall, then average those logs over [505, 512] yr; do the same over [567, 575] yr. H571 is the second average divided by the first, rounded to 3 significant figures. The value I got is 1.07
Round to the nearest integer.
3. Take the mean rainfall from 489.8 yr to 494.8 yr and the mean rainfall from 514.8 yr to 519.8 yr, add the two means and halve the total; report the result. 385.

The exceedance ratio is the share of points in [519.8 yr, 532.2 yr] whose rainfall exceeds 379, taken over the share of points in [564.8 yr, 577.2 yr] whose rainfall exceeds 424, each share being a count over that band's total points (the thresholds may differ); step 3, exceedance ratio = 0.25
